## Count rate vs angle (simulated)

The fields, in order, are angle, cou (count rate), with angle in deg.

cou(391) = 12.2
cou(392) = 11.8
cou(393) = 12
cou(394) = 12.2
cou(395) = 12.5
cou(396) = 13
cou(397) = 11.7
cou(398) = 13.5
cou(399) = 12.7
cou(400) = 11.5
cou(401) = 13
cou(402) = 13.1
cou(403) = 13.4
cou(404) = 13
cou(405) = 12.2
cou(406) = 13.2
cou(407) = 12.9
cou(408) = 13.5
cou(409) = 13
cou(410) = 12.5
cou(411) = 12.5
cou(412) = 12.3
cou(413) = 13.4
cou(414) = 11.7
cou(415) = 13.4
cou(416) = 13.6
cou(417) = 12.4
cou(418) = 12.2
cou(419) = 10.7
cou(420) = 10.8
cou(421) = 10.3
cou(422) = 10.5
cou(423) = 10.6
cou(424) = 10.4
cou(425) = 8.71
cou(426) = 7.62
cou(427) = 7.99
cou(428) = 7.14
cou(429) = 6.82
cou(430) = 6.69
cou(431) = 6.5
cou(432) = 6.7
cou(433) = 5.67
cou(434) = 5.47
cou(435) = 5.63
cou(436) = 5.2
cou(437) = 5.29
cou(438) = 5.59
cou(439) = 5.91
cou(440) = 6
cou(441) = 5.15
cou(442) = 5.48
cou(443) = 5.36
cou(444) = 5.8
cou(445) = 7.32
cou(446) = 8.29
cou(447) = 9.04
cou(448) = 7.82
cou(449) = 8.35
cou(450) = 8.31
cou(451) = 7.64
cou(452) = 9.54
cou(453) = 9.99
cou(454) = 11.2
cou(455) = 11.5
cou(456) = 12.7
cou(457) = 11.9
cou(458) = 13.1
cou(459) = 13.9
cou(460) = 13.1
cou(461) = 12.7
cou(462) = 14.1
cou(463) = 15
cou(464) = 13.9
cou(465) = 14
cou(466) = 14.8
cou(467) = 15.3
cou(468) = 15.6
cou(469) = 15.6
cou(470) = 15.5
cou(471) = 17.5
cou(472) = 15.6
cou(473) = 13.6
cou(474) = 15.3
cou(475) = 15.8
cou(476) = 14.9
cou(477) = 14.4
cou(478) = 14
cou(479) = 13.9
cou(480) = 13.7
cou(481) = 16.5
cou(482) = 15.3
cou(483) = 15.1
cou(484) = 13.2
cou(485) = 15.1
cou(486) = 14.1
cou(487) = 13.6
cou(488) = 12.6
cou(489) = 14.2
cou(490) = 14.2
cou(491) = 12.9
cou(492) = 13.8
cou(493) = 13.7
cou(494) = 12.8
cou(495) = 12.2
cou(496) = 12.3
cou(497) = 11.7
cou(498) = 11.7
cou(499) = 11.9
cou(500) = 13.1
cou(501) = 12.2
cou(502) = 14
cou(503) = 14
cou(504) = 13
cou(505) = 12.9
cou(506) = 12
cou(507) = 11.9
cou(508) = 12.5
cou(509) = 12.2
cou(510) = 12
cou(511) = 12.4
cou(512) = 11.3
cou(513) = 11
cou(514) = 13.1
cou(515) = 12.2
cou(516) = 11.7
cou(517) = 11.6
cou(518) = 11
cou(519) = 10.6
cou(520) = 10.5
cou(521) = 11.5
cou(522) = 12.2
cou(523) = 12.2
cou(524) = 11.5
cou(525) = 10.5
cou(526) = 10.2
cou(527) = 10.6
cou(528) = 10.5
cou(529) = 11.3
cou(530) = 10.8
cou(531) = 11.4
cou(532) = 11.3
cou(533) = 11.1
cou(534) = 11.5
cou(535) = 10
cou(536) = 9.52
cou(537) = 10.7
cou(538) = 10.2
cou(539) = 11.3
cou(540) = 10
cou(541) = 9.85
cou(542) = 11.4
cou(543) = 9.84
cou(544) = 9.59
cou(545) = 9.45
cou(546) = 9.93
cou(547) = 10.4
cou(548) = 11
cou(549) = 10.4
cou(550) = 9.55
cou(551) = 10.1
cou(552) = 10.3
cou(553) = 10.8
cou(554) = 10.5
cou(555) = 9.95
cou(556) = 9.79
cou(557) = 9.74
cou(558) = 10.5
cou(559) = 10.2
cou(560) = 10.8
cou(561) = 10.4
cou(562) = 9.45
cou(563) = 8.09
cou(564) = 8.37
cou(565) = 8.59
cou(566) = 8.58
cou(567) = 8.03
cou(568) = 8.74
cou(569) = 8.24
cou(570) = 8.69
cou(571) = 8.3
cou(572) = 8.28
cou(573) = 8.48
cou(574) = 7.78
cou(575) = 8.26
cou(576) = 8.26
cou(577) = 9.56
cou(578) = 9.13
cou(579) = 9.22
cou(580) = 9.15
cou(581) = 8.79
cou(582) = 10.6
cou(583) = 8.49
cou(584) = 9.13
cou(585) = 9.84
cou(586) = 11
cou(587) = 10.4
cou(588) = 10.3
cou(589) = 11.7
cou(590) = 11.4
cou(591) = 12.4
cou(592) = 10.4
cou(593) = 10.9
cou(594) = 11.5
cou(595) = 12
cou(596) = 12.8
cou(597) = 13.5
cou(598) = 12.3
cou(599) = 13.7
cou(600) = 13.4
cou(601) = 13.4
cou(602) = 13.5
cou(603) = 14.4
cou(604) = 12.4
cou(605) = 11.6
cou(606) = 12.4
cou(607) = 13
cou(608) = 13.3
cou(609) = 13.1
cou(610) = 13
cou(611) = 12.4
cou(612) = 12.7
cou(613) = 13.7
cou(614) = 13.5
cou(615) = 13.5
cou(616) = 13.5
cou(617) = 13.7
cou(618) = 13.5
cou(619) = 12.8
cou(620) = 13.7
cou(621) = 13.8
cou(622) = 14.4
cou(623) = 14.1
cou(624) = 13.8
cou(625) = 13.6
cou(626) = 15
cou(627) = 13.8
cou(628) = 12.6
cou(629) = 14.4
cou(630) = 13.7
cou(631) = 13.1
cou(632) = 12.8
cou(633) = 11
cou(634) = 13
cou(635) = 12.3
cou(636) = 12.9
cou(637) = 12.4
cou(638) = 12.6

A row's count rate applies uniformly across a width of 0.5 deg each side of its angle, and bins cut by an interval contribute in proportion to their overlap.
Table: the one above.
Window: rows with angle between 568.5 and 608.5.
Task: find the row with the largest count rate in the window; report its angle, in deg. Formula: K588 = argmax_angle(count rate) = 603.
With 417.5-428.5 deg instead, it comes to 418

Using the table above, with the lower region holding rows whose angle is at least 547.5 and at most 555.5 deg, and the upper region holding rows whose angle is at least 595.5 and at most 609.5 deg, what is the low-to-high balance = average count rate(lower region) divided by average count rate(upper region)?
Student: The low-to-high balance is 0.79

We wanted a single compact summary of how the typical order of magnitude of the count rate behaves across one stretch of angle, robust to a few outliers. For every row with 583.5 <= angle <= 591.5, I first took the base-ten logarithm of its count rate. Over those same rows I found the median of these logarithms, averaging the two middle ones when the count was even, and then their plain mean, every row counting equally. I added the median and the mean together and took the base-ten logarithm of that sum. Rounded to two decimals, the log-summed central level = 0.31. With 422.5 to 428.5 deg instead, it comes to 0.27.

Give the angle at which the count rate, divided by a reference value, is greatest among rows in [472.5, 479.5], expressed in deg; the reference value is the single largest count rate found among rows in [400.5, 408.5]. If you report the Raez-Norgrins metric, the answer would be 475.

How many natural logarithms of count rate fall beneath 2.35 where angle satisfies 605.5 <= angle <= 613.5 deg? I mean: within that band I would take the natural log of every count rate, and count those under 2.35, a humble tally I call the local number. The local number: 0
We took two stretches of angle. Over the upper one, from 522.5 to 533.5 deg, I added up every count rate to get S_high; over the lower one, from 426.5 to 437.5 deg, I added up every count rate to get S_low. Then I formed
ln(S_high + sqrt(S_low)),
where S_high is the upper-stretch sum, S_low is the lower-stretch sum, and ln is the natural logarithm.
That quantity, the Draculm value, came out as 4.87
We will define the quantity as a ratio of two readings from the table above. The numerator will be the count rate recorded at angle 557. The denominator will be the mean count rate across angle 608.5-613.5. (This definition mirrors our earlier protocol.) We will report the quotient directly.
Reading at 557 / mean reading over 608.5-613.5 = 0.75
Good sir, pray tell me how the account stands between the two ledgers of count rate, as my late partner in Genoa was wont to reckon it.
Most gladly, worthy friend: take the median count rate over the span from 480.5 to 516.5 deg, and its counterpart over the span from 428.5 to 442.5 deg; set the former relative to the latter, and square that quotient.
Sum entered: 5.2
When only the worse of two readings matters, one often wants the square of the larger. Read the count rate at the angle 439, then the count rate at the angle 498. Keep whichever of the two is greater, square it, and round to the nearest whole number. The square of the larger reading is 137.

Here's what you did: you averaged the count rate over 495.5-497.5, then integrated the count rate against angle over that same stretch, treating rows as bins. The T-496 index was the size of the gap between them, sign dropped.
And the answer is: 12.0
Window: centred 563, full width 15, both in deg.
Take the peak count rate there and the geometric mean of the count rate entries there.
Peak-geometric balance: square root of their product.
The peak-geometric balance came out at 10.0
